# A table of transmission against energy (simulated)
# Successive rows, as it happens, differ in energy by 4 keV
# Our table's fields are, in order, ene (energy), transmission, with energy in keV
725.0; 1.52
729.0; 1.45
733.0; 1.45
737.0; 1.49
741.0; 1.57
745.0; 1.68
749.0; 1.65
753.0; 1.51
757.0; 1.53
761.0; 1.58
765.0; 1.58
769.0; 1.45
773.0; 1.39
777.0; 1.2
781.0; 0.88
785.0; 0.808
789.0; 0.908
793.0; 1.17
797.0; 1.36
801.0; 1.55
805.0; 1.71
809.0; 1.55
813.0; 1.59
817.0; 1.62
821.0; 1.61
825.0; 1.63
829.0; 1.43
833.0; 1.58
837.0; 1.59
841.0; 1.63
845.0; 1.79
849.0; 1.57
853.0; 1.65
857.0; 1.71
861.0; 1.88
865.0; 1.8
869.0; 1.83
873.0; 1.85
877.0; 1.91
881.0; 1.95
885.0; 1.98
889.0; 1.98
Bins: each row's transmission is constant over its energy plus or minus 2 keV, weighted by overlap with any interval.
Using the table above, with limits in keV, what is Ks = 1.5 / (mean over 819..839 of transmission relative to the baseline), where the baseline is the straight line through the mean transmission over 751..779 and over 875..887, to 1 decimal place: -9.3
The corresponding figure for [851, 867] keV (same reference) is -15.8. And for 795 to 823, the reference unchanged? -19.6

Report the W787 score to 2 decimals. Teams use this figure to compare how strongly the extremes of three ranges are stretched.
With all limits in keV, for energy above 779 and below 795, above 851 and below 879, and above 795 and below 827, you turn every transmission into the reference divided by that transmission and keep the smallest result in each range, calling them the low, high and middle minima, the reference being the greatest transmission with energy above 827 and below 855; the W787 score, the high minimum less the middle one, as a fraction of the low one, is -0.07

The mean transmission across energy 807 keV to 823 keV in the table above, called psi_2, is 1.59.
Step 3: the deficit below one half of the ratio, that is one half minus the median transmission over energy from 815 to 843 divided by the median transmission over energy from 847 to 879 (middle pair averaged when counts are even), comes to -0.39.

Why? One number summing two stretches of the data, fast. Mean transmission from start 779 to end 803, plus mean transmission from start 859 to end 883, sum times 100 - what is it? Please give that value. 298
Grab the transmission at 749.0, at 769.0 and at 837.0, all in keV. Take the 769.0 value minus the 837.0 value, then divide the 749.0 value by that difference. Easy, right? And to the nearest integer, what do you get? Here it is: -12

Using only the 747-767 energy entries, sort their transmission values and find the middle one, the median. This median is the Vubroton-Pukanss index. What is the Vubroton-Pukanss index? 1.58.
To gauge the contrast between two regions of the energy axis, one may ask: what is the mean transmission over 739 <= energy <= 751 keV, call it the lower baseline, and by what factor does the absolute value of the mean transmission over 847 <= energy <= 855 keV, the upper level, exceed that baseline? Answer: 0.99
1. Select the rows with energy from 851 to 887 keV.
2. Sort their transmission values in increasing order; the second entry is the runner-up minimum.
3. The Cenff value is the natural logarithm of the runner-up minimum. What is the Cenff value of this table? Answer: 0.54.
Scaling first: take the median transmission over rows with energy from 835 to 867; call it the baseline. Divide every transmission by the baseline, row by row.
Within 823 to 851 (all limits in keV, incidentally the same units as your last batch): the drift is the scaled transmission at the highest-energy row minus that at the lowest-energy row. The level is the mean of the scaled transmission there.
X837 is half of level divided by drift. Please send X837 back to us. -13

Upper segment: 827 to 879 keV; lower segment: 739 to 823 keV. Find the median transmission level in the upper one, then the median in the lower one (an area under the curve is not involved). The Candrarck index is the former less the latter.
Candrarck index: 0.16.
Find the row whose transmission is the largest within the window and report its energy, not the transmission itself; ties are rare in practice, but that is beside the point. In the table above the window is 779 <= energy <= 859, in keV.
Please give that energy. 845.0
